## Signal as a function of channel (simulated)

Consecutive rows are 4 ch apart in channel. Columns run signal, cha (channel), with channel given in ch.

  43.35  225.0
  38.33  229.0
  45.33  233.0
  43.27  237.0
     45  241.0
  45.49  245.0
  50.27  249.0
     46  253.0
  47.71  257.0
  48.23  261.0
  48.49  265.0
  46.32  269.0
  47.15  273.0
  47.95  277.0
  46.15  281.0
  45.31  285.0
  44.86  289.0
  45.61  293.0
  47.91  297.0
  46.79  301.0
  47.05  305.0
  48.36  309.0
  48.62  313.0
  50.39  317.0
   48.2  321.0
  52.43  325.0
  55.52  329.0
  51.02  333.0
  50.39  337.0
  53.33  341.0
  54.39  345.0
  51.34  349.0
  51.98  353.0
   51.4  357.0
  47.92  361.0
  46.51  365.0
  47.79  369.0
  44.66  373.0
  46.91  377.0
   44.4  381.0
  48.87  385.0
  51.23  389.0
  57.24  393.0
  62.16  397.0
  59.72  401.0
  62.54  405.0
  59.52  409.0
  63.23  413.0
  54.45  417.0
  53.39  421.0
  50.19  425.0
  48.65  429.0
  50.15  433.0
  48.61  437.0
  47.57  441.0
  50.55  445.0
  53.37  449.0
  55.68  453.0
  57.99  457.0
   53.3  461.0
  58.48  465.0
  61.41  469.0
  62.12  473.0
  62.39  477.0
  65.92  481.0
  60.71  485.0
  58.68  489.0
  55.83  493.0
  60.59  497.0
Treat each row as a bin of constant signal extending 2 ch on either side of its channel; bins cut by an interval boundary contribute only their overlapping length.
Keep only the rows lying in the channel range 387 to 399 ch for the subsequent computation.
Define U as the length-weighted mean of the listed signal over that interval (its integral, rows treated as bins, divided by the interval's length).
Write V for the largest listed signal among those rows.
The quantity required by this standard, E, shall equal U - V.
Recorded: -5.3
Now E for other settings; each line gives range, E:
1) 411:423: -6.2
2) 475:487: -2.9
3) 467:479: -0.4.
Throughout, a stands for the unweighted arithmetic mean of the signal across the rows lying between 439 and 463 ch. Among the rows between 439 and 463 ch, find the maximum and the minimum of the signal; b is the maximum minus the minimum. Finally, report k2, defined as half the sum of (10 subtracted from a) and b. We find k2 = 27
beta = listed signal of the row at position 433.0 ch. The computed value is 50.15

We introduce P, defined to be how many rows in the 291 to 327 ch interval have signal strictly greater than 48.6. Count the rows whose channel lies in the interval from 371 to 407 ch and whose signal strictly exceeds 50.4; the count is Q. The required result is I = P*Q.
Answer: 15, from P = 3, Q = 5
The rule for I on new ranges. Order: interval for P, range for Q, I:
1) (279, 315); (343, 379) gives 4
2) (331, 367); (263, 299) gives 0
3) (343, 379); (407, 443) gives 16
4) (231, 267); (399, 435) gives 6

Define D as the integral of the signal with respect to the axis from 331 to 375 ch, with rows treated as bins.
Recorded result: 2203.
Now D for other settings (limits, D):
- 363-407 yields 2288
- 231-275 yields 2053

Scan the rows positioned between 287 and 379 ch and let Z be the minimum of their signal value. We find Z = 44.66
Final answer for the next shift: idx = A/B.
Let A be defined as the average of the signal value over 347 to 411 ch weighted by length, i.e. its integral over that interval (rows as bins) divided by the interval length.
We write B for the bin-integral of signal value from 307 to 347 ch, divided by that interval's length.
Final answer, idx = 1.02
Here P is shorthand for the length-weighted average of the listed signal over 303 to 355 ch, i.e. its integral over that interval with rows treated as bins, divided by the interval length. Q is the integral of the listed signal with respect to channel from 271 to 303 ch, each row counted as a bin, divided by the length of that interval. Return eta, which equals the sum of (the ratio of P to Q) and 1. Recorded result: 2.10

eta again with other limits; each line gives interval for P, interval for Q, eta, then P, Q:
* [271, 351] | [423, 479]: 1.90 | 49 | 54.3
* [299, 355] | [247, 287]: 2.07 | 51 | 47.4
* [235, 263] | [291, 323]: 1.97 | 47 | 47.9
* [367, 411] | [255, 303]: 2.13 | 53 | 46.9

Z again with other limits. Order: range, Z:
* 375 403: 44.4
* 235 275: 43.27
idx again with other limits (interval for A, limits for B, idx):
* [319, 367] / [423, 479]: 0.94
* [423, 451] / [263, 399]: 1.01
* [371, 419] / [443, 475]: 0.96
